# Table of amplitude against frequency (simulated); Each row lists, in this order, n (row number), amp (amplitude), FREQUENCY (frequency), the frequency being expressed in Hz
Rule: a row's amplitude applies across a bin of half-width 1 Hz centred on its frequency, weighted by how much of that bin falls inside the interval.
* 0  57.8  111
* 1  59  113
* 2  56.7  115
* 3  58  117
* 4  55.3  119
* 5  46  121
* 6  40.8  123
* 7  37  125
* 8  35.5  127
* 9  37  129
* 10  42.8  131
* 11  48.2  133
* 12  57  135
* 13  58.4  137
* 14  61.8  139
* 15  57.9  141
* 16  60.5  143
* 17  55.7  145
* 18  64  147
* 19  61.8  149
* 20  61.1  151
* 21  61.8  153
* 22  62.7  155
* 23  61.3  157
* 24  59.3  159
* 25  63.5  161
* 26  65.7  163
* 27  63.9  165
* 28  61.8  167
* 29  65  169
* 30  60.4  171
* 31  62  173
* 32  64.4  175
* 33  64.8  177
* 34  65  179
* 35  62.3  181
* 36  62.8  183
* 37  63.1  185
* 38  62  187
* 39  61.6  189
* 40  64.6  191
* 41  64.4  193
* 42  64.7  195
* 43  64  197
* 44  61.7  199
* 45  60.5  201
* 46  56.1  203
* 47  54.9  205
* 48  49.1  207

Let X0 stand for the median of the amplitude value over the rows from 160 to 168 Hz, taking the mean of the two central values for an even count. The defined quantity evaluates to 63.7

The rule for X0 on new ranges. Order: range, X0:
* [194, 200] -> 64.0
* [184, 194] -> 63.1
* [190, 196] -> 64.6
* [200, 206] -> 56.1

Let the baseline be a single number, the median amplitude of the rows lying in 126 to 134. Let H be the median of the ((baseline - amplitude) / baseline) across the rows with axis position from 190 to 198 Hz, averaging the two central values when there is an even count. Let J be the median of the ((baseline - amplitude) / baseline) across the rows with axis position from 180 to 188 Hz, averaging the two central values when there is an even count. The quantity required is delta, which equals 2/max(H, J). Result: -3.52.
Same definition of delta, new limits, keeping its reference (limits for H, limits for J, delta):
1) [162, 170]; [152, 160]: -3.69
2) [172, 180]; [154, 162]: -3.61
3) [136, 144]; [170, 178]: -4.08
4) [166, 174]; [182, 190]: -3.63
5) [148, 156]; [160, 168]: -3.64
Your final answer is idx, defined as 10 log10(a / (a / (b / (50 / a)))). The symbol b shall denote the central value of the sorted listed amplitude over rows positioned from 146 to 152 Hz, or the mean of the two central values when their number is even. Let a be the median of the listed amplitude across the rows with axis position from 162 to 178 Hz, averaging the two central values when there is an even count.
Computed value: 19.0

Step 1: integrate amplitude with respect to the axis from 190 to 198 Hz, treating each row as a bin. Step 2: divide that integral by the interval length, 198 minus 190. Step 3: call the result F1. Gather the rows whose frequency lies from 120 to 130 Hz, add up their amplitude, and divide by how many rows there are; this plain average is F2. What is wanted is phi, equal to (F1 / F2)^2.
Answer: 2.7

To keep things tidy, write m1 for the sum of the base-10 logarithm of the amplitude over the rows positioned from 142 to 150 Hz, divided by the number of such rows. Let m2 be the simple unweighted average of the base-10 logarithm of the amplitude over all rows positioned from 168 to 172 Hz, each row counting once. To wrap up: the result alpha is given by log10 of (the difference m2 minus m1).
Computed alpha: -1.8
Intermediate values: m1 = 1.78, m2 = 1.797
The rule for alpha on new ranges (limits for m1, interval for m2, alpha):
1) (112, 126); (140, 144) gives -1.1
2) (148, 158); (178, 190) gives -2.1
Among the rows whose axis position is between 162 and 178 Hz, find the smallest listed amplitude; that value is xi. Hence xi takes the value 60.4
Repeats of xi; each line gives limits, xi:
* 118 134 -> 35.5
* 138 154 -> 55.7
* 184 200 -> 61.6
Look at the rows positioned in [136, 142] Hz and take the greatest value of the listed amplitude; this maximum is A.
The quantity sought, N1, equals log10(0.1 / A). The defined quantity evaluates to -2.79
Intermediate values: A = 61.8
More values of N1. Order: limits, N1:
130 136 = -2.76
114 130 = -2.76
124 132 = -2.63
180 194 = -2.81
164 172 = -2.81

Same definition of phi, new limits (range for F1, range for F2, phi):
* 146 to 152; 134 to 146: 1.1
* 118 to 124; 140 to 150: 0.6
